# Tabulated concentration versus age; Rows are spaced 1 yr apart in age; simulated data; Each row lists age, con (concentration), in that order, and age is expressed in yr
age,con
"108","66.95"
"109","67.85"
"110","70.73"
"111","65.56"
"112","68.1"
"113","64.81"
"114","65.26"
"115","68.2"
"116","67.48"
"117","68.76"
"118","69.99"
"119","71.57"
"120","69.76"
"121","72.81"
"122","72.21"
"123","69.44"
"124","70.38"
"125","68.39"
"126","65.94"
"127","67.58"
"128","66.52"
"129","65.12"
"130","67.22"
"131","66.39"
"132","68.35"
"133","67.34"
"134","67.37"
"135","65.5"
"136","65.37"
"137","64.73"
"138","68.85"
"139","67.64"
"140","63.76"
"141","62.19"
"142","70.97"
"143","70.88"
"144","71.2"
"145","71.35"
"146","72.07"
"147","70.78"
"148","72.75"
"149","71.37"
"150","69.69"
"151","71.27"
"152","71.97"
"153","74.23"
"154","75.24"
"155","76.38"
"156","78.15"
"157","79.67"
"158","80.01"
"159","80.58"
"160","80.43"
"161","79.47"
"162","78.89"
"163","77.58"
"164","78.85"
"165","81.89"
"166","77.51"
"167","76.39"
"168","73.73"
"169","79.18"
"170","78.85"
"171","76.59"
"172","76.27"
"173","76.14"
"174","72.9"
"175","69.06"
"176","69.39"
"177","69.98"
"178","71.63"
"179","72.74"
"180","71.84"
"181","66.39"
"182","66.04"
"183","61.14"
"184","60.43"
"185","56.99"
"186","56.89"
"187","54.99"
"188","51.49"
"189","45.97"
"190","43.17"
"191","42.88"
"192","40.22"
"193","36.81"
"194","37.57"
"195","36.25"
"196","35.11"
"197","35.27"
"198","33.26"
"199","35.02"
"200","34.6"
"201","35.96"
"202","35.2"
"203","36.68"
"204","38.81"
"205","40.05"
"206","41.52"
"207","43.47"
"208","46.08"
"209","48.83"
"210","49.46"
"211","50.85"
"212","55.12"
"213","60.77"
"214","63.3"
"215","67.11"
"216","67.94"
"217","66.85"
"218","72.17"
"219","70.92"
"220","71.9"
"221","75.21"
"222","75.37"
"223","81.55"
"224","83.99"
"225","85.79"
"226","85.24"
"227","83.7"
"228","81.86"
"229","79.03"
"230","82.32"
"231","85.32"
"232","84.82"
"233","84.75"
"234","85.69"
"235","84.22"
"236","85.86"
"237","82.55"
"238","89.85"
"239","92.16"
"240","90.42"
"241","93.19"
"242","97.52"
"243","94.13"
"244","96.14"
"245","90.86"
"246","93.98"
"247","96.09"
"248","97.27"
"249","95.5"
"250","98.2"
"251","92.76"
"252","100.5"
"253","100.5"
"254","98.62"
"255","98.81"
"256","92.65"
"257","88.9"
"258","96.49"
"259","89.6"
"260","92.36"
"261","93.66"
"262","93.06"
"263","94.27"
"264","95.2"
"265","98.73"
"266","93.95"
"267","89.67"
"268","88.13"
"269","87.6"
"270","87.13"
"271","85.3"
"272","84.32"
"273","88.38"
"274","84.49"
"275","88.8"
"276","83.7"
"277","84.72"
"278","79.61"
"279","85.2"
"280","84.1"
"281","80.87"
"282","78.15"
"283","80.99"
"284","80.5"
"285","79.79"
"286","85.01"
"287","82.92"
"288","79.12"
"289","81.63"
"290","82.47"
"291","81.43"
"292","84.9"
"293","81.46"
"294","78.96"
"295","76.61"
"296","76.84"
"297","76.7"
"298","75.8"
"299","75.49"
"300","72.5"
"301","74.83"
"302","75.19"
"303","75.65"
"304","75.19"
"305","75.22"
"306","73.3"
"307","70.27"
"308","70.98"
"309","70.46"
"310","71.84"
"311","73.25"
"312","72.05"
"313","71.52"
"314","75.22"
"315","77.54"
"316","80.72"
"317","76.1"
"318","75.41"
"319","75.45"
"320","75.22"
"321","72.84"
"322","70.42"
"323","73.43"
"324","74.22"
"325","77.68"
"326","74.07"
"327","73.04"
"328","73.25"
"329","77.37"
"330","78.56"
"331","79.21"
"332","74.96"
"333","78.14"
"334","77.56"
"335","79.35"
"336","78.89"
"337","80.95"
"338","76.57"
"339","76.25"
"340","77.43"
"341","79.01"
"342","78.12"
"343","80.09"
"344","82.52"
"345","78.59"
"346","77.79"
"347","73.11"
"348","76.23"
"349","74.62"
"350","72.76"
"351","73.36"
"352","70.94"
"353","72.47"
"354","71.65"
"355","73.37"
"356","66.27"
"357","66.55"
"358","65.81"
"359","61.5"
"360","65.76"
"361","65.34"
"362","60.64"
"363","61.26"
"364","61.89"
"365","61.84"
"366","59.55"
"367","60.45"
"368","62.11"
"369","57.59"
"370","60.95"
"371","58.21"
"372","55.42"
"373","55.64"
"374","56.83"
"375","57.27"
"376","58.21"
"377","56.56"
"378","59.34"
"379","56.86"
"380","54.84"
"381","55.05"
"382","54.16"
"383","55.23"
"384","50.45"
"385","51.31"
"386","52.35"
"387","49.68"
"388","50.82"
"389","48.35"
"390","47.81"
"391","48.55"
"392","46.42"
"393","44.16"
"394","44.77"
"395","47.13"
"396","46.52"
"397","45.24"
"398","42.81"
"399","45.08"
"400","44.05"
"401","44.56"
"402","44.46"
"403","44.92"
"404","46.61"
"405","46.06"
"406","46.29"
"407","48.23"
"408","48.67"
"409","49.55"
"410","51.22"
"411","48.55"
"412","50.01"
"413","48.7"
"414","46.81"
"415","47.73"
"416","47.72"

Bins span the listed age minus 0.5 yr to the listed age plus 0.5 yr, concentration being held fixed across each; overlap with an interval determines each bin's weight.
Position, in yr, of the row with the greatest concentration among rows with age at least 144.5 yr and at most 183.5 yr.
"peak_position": 165 yr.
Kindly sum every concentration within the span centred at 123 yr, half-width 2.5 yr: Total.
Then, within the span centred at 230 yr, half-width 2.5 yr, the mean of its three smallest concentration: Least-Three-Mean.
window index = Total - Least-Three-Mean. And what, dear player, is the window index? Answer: 272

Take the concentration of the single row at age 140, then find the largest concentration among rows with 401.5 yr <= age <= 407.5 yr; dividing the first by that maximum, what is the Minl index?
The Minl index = 1.32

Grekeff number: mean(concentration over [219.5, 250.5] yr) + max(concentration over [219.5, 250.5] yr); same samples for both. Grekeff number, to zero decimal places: 185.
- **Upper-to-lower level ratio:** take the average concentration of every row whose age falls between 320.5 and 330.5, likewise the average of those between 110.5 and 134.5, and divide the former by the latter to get 1.09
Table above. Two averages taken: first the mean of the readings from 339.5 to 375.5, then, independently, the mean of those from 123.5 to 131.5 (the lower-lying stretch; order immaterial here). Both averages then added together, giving 135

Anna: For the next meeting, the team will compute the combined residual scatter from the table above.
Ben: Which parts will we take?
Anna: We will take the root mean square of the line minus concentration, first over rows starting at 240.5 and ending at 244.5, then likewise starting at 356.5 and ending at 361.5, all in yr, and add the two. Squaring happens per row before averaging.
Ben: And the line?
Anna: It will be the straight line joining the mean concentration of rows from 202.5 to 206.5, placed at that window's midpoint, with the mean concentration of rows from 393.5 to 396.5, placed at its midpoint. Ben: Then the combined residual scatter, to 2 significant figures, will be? 75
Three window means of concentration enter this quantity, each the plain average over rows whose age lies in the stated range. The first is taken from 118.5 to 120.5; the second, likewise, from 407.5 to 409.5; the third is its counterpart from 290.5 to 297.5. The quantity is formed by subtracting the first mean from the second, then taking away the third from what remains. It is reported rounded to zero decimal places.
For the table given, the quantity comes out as -101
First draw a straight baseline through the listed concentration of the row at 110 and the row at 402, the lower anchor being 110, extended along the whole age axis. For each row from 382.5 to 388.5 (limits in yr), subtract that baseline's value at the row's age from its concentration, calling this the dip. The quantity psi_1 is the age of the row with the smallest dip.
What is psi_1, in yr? 387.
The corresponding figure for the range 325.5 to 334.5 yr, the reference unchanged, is 327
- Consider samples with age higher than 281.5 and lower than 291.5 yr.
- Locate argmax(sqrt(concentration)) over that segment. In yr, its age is 286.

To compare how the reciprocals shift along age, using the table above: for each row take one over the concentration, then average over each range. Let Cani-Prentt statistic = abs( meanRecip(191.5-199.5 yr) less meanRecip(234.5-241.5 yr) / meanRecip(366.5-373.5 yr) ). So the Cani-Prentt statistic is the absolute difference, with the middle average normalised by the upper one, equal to 0.64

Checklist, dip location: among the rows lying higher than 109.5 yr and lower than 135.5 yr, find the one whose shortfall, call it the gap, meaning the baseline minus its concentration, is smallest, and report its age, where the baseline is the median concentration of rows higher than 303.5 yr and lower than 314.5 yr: 121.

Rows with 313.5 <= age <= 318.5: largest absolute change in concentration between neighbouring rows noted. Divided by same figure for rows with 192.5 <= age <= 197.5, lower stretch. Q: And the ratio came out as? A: 3.5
